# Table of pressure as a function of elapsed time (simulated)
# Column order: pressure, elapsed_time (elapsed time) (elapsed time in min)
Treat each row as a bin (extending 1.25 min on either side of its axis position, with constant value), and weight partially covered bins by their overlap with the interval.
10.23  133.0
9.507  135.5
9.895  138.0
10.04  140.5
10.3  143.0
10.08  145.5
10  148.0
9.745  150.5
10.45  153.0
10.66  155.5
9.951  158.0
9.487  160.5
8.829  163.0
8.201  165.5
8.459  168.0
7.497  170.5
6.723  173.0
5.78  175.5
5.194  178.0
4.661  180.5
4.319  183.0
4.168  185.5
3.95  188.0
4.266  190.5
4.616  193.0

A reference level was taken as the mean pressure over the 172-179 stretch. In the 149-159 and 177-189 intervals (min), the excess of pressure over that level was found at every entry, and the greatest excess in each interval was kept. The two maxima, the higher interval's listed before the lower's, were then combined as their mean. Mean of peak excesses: 2.0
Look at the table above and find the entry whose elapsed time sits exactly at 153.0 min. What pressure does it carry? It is 10.45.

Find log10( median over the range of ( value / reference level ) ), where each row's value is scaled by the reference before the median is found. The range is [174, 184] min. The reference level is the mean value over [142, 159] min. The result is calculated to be -0.31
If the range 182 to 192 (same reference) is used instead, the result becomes -0.38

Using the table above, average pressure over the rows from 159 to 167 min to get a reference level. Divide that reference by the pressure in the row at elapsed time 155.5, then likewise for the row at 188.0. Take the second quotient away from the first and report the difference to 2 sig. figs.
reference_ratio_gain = -1.4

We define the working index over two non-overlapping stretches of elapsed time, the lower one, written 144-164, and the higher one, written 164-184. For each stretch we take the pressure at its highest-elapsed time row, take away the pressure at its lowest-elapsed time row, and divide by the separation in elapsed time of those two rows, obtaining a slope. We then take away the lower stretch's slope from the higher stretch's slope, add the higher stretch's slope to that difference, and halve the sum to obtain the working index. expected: -0.19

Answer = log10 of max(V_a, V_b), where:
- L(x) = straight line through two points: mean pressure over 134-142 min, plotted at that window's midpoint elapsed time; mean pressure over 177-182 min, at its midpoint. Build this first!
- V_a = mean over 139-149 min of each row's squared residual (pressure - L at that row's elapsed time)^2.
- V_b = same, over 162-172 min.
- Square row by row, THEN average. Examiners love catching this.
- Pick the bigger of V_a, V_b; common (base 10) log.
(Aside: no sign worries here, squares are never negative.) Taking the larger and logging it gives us 0.5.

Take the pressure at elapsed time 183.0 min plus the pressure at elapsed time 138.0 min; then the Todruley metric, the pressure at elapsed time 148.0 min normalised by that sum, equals 0.70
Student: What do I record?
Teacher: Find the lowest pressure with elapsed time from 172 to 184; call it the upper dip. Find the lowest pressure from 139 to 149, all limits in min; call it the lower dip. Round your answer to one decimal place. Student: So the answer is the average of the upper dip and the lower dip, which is 7.2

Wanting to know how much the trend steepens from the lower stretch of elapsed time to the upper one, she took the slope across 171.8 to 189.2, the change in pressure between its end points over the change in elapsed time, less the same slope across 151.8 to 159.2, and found -0.085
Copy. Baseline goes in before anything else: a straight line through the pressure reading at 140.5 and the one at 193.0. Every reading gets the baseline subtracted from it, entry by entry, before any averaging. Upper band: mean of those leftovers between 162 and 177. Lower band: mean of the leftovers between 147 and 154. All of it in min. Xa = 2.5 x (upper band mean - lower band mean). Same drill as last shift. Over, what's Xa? -1.4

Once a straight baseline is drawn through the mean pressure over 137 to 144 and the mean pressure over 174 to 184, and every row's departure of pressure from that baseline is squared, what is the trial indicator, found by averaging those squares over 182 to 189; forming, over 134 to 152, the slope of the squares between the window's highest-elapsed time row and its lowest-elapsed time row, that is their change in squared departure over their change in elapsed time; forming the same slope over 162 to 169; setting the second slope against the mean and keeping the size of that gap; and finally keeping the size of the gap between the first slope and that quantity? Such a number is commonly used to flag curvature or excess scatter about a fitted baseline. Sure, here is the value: 0.23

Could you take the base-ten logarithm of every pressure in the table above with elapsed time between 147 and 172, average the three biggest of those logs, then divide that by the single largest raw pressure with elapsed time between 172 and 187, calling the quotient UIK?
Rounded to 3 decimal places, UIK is 0.151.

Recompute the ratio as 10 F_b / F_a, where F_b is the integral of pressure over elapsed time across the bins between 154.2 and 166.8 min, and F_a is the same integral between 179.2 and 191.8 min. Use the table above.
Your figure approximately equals 22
